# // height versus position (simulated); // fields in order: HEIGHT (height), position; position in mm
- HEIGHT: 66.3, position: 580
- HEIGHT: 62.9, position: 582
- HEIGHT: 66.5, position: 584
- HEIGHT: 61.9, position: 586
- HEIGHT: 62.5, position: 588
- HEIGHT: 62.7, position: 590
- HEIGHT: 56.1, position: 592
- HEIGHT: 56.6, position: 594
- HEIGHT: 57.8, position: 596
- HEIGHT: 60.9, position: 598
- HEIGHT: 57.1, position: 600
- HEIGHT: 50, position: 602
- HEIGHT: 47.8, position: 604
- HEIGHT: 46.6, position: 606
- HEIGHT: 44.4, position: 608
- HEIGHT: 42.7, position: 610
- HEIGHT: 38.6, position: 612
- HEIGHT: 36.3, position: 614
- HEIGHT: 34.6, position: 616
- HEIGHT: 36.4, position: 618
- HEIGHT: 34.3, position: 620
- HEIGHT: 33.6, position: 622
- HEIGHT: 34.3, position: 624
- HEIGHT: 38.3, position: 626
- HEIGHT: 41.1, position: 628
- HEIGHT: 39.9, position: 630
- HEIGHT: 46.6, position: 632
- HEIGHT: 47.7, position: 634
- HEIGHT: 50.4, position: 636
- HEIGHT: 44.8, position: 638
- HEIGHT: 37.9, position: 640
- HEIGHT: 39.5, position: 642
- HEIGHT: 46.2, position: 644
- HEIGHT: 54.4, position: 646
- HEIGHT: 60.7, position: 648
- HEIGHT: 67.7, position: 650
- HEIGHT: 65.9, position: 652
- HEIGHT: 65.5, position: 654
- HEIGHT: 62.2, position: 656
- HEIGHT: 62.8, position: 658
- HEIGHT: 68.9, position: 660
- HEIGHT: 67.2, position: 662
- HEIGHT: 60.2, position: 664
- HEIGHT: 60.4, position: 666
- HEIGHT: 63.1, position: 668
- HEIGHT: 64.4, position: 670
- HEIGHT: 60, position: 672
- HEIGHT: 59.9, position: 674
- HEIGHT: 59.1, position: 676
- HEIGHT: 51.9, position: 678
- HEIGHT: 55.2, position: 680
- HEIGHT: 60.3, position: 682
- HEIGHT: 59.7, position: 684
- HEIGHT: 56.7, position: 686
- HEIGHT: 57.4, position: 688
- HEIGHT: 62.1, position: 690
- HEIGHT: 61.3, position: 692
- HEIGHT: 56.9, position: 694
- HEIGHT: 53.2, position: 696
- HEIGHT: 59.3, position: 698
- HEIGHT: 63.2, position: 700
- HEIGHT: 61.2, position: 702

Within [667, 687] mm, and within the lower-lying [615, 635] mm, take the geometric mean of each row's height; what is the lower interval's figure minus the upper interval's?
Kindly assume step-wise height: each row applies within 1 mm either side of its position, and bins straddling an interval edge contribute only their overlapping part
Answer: -21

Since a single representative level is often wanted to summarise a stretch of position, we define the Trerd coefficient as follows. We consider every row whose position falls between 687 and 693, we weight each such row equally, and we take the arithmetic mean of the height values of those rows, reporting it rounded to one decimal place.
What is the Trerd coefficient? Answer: 60.3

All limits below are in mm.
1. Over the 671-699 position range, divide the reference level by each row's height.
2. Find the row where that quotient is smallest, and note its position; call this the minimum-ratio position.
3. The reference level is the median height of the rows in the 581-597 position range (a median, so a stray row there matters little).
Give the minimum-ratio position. 690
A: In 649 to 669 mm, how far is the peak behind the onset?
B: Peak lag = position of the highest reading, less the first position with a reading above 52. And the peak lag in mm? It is 10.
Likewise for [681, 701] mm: 18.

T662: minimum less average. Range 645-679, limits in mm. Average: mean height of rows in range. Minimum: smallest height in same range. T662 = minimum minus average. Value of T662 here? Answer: -10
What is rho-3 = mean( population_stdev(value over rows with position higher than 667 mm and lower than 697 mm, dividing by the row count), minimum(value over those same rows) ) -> 28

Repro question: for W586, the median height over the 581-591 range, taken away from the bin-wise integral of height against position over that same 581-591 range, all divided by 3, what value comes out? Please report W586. 190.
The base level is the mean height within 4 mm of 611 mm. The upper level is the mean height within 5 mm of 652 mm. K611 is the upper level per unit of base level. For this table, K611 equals 1.59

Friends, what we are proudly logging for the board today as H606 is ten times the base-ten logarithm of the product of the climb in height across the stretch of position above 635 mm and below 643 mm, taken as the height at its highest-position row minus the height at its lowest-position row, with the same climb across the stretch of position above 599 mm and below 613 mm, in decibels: 23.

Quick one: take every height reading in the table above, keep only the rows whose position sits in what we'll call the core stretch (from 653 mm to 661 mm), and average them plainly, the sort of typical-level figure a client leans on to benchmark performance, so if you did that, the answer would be 65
